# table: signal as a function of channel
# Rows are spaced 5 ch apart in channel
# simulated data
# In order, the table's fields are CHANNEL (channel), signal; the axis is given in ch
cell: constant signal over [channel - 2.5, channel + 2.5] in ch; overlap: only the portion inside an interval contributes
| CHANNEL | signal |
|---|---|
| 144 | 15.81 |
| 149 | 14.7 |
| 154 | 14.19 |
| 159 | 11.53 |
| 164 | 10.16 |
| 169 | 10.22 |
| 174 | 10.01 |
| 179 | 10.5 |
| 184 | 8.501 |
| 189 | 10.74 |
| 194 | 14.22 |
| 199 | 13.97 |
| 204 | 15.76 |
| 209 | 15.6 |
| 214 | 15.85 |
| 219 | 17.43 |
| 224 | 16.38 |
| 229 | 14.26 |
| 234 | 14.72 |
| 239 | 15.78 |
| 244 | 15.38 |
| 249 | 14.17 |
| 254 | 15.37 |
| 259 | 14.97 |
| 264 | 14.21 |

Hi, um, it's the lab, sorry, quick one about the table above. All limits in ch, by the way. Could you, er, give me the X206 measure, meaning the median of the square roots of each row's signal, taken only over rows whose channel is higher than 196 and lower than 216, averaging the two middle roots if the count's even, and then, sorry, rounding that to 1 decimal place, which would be 4.0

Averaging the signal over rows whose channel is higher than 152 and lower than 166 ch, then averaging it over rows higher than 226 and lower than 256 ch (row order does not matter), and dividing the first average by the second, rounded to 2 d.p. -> 0.80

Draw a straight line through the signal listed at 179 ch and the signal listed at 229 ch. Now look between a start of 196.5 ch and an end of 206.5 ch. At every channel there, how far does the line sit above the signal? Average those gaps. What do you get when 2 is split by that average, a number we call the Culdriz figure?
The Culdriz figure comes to -0.75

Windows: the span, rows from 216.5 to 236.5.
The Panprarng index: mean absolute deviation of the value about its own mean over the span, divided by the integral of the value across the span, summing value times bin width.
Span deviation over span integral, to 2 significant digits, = 0.0038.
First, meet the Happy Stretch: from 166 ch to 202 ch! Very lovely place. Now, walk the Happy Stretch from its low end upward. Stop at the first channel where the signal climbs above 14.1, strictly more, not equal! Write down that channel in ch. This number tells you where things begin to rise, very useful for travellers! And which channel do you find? 194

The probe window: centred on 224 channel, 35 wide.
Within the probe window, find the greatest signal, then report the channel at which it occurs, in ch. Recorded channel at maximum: 219 ch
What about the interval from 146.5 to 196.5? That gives 149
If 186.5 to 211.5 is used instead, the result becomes 204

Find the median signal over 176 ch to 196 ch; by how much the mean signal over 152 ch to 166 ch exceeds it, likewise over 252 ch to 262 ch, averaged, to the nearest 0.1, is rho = 2.9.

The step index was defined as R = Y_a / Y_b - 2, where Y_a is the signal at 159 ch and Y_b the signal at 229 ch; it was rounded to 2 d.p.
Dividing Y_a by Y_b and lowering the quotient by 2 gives -1.19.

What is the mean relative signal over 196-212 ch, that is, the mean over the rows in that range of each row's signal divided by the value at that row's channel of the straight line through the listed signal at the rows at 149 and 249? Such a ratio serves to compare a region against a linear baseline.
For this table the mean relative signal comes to 1.05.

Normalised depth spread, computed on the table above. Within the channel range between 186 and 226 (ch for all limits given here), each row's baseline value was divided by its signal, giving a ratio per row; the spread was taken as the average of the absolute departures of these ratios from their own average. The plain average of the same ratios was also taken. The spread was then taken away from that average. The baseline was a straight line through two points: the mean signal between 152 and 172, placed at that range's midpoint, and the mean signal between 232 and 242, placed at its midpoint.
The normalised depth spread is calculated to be 0.86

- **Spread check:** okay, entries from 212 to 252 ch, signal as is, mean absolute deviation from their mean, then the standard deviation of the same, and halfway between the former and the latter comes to 1.0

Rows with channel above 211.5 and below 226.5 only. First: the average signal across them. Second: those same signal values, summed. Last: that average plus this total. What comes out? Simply 66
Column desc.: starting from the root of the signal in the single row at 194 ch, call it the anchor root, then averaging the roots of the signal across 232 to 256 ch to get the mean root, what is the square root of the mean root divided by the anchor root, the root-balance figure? 1.01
